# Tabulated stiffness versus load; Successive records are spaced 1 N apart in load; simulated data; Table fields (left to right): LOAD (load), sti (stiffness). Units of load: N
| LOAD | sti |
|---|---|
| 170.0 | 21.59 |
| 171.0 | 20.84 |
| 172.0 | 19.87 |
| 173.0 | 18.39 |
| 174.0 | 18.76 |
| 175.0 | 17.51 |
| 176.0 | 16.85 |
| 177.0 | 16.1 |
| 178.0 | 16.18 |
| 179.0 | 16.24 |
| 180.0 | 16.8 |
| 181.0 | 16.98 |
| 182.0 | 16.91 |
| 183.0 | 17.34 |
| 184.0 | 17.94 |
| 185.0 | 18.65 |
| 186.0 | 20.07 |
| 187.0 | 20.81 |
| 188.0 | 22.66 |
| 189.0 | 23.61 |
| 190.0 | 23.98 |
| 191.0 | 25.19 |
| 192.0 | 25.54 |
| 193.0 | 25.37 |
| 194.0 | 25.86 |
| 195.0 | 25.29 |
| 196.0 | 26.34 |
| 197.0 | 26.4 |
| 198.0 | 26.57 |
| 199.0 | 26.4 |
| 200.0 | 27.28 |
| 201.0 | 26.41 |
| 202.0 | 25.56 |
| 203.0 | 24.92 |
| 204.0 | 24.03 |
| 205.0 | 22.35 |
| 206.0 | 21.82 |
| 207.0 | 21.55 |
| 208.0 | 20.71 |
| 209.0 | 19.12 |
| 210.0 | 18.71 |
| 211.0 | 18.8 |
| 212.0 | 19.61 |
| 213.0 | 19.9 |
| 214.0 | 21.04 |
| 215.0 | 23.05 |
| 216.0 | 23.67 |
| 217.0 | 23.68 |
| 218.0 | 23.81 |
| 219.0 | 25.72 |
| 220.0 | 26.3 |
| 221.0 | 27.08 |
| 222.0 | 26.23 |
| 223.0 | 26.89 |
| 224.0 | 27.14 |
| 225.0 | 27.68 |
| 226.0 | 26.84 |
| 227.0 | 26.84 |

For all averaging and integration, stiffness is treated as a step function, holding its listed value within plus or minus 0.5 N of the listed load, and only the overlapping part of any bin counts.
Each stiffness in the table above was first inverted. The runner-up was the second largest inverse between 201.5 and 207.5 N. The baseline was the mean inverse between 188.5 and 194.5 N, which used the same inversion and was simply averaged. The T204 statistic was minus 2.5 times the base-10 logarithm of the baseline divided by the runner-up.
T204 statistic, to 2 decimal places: 0.14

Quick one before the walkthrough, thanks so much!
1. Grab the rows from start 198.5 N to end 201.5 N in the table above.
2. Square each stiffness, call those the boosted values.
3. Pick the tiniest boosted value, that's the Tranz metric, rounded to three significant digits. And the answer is 697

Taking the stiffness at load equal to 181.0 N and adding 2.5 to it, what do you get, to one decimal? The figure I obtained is 19.5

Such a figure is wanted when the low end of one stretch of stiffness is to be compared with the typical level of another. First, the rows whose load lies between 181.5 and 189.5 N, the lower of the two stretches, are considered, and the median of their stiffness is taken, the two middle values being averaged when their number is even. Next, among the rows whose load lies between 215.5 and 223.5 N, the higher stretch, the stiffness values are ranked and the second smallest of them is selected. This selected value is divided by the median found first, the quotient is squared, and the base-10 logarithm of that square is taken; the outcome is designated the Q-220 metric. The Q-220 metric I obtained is 0.17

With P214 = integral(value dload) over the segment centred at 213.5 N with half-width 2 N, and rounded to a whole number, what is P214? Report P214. 84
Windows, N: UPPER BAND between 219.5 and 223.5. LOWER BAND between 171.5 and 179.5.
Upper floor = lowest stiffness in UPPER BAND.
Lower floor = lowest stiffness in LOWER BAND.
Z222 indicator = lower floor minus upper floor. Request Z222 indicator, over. -10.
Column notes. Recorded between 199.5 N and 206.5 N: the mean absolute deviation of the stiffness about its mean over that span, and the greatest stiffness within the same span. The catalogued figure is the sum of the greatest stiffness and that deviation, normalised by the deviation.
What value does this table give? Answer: 18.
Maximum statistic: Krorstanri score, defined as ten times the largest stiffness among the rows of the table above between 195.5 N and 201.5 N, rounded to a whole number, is 273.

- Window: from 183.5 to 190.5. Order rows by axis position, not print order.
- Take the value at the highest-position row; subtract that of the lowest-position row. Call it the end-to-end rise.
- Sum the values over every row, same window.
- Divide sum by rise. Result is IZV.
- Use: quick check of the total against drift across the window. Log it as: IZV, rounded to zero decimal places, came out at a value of 24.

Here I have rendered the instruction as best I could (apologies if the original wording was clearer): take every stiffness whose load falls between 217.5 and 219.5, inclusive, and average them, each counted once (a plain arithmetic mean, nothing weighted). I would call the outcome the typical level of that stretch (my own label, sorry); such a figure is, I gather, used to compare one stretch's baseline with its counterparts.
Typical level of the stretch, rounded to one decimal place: 24.8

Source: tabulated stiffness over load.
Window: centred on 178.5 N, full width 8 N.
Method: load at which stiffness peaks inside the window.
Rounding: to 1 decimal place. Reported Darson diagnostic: 175.0 N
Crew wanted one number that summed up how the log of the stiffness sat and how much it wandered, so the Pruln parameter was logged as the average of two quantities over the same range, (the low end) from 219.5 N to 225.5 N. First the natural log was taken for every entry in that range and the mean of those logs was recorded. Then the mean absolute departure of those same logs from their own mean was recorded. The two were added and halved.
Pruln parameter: 1.65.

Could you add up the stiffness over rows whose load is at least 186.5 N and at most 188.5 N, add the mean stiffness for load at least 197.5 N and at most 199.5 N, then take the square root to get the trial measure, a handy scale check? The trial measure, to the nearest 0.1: 8.4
